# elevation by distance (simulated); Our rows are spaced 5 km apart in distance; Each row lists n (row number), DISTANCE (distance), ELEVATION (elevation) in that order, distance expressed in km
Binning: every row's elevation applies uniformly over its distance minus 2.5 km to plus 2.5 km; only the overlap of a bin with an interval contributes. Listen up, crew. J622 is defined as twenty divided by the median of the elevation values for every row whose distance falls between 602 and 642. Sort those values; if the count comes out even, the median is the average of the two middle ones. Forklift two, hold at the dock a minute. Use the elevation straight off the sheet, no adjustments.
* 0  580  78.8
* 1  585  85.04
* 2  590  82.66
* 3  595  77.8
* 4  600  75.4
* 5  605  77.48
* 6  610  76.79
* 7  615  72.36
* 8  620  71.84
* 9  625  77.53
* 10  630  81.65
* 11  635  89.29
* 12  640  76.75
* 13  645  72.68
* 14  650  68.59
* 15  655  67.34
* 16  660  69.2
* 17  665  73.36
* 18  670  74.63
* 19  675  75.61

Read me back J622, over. 0.26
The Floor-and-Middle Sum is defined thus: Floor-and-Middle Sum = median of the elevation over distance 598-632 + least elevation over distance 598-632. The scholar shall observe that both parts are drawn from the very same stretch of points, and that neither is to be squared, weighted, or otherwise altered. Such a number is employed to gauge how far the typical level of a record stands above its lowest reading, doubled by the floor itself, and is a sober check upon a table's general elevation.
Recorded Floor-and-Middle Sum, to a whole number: 149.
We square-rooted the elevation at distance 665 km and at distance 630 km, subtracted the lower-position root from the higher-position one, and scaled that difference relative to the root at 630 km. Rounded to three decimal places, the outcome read -0.052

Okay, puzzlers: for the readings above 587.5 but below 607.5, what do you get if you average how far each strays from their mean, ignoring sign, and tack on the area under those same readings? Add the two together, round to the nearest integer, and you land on 1569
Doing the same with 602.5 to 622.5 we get 1495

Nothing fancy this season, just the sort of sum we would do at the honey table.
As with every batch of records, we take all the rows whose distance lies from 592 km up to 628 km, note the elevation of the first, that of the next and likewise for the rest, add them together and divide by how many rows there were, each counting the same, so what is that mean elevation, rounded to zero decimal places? 76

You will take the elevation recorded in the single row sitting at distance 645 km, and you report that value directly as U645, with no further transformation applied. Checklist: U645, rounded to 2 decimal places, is 72.68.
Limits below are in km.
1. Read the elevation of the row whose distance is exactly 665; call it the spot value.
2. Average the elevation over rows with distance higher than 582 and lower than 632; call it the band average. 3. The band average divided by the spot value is 1.06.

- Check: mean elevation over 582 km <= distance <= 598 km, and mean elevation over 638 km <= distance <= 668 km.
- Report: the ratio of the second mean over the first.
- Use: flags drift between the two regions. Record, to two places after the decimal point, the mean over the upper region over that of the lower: 0.87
